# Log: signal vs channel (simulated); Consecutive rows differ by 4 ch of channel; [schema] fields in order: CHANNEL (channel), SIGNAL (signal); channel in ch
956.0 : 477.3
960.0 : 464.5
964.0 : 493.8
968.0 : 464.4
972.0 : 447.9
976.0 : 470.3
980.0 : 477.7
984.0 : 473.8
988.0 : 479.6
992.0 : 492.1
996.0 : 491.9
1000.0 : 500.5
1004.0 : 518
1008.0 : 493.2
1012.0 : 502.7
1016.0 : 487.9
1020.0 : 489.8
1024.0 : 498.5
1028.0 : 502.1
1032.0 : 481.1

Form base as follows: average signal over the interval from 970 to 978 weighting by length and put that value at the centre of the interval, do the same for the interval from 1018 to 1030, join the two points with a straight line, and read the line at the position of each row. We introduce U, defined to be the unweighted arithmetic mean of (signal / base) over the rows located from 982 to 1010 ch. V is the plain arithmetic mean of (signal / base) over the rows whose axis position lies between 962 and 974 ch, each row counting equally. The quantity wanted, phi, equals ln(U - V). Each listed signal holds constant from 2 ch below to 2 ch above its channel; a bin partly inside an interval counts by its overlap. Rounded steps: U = 1.036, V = 1.03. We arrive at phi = -5.4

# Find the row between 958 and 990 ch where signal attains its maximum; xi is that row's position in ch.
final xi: 964.0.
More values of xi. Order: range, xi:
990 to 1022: 1004.0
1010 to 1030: 1012.0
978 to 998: 992.0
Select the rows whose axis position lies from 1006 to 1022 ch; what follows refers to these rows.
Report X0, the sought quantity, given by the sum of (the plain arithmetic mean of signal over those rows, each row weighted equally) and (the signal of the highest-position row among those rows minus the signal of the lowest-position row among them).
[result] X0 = 490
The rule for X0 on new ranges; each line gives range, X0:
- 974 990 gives 485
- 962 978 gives 446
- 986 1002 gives 512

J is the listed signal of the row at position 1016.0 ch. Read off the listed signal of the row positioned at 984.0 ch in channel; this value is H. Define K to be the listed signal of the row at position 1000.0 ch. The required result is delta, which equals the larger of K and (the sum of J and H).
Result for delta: 962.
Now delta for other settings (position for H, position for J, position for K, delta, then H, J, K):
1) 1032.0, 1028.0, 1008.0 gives 983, 481.1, 502.1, 493.2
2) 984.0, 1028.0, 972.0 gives 976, 473.8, 502.1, 447.9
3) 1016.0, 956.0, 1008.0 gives 965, 487.9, 477.3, 493.2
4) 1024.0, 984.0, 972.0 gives 972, 498.5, 473.8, 447.9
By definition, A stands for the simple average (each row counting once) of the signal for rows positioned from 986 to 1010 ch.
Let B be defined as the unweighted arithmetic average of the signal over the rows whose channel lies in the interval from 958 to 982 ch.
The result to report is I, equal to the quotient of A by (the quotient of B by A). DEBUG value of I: 523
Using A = 496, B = 470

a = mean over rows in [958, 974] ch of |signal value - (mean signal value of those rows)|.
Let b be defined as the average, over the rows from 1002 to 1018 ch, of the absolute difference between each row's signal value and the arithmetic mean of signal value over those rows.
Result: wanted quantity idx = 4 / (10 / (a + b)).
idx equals 9.2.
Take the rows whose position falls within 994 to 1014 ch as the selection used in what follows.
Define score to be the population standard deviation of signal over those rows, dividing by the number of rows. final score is 9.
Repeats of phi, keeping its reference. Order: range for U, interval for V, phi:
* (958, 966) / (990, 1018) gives -3.5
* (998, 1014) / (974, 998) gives -4.2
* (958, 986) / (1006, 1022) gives -3.9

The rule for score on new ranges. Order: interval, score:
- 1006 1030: 6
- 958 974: 17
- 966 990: 11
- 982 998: 8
